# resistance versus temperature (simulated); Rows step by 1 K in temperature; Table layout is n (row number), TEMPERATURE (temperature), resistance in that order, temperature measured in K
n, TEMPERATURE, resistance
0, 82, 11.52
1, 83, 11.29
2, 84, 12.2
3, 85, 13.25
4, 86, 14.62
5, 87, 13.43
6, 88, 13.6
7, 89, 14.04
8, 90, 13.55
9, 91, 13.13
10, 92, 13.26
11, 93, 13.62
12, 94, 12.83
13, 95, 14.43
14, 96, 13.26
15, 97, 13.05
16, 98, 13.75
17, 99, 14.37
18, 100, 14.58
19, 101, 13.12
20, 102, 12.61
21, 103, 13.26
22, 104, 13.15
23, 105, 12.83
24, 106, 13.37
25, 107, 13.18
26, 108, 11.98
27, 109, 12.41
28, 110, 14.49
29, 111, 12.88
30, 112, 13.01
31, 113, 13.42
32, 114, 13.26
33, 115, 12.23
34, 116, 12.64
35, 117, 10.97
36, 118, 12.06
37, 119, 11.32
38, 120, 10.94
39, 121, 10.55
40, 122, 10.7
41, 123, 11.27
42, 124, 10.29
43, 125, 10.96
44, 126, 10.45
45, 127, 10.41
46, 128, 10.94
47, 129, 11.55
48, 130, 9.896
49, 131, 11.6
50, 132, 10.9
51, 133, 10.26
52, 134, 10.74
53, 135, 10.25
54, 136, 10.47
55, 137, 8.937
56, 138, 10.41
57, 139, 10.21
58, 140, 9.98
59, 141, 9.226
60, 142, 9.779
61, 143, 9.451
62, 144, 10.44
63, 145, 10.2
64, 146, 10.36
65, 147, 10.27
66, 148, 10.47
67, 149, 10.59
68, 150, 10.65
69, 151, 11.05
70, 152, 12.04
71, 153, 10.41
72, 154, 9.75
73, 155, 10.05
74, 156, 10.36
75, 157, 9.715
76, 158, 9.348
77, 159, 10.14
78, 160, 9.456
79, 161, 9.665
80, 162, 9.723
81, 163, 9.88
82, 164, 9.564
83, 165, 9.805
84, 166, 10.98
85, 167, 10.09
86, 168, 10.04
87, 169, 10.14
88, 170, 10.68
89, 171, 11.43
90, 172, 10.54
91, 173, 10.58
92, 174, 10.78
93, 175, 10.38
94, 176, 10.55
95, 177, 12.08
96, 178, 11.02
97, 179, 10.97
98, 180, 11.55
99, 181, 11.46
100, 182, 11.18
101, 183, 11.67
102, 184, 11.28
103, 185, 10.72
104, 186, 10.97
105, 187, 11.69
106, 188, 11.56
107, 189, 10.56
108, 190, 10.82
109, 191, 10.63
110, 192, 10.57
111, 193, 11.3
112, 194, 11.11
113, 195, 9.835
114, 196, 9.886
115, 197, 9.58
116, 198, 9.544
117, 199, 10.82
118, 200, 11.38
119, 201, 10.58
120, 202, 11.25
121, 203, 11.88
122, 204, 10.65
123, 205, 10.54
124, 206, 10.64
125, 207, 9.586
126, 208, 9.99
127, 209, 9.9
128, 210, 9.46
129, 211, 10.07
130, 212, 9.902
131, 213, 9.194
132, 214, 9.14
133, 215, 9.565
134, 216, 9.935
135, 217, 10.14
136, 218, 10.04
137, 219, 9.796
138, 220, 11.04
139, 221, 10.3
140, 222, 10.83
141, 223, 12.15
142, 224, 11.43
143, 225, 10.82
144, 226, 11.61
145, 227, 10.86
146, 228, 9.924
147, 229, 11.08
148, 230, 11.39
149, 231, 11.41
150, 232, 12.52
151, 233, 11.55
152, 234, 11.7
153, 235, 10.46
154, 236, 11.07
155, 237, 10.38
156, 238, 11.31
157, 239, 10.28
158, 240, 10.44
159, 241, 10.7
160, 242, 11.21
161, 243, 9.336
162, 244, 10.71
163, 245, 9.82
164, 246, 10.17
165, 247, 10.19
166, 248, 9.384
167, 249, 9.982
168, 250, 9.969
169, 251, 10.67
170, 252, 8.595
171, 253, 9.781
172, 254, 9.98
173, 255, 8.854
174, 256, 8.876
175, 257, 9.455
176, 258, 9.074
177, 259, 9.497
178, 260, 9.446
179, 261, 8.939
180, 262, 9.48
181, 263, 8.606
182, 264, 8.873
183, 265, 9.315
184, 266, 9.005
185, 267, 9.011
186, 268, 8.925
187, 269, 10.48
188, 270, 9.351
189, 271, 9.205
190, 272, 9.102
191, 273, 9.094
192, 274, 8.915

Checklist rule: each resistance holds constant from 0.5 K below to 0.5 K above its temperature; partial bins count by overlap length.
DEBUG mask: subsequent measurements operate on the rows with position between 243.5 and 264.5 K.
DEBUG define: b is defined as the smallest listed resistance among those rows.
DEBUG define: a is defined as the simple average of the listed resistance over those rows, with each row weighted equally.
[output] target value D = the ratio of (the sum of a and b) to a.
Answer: 1.90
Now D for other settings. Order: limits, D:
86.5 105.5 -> 1.94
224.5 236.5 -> 1.89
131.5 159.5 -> 1.87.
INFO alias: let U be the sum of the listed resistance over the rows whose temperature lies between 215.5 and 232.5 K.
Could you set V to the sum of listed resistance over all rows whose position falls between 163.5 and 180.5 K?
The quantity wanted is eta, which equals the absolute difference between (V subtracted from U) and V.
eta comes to 177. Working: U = 185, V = 181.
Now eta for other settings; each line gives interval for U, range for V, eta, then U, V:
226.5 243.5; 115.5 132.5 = 189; 186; 187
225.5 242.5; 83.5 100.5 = 274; 188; 231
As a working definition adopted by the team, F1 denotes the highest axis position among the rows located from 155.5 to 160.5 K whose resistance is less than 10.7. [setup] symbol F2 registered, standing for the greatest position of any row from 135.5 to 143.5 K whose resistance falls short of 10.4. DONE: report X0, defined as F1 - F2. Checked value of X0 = 17 K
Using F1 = 160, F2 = 143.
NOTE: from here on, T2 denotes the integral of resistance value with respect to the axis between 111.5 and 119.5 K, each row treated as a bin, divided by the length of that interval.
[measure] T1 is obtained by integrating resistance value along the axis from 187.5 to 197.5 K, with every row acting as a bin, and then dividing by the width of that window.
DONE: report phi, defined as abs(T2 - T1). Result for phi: 1.8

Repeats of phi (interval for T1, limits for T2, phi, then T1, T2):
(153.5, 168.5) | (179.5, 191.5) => 1.3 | 9.9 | 11.2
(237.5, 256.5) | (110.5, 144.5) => 0.9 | 10.0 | 11.0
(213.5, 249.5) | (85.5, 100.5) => 3.1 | 10.6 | 13.7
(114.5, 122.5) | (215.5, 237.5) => 0.5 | 11.4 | 10.9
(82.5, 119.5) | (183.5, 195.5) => 2.2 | 13.1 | 10.9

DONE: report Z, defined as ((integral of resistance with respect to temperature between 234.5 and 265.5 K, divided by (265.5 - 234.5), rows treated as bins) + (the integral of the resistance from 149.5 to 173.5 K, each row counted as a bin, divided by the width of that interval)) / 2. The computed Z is 10.0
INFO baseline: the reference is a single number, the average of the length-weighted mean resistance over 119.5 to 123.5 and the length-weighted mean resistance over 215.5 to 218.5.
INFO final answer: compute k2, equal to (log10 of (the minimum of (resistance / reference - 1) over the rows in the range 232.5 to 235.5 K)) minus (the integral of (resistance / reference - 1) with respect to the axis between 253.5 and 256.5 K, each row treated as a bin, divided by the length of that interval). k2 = -3.0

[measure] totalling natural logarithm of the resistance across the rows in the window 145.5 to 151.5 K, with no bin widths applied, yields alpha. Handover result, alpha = 14.1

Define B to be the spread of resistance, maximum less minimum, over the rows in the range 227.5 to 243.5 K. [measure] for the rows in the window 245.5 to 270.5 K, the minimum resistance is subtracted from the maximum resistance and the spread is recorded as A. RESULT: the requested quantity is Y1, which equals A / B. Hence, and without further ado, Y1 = 0.7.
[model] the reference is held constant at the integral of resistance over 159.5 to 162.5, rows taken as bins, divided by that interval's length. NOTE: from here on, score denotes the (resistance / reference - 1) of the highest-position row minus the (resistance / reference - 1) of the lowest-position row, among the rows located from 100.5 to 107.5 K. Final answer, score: 0.01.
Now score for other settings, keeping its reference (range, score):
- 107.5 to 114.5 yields 0.13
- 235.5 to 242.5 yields 0.01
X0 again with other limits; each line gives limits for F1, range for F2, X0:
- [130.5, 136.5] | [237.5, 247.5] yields -111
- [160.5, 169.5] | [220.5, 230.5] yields -59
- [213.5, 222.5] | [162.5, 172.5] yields 52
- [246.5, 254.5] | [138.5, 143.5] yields 111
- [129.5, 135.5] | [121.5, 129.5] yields 11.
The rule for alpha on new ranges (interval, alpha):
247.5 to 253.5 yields 13.6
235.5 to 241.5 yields 14.2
